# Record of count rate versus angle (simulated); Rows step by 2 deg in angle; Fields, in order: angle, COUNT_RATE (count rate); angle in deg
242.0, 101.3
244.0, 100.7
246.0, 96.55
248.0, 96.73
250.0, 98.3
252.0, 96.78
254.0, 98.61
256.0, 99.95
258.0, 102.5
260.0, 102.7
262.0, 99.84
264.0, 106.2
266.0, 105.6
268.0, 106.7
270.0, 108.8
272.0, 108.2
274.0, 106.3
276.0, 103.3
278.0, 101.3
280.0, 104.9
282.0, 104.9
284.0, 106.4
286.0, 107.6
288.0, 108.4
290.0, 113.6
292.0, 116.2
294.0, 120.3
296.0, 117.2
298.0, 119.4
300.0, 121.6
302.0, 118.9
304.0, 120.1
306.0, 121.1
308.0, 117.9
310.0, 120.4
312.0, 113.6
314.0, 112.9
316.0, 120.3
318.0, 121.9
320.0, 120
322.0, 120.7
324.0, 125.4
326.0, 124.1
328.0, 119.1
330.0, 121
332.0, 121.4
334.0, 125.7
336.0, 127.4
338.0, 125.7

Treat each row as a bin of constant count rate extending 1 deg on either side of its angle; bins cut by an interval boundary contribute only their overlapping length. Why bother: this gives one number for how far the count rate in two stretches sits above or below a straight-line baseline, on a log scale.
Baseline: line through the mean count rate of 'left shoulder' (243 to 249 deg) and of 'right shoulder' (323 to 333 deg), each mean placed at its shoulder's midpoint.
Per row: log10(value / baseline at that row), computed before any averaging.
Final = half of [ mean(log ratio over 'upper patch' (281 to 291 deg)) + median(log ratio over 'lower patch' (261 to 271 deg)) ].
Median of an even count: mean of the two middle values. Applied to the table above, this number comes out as 0.001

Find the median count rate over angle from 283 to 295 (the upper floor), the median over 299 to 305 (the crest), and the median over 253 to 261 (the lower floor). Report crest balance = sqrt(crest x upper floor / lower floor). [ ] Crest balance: 11.5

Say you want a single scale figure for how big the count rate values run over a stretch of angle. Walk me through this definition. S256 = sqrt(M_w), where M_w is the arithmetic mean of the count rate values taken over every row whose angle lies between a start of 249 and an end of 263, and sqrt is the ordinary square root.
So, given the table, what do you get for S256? 10.0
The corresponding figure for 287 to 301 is 10.8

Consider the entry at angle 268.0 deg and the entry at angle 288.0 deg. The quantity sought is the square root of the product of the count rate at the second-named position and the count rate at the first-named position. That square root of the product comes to 108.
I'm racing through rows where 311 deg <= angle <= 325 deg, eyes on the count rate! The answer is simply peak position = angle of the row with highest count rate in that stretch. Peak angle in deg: 324.0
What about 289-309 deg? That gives 300.0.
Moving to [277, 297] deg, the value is 294.0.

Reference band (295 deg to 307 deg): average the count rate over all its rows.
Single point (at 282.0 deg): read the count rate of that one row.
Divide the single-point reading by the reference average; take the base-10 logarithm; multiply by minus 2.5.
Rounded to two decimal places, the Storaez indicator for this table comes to 0.14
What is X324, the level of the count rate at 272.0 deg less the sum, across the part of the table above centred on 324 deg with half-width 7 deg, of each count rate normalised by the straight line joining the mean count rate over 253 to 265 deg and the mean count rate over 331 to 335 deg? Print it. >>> 101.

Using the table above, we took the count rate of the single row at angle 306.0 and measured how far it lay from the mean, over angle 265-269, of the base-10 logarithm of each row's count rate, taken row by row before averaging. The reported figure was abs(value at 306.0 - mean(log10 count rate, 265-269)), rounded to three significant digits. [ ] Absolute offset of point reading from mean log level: 119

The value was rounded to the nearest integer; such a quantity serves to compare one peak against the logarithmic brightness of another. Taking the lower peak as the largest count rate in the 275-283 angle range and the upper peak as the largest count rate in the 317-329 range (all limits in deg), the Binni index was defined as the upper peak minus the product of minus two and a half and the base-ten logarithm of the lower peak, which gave 130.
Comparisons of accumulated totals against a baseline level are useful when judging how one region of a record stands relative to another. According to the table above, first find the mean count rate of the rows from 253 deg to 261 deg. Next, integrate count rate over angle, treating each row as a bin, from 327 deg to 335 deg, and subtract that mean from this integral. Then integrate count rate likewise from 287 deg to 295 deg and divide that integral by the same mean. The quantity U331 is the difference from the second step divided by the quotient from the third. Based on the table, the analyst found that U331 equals 96.1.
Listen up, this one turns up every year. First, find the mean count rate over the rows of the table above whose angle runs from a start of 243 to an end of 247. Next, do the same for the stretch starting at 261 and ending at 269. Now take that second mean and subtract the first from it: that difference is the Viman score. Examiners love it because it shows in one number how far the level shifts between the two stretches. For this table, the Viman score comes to 6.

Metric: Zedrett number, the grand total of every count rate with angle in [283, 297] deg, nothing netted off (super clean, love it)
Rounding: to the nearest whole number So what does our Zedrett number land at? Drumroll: 790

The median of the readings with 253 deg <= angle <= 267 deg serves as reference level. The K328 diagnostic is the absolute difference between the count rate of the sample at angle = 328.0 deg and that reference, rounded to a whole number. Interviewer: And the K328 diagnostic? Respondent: 17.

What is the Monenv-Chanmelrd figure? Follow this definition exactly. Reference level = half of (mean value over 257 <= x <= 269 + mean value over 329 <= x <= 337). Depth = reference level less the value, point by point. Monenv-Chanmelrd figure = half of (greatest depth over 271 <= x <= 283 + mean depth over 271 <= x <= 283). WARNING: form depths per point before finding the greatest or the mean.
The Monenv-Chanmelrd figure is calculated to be 11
